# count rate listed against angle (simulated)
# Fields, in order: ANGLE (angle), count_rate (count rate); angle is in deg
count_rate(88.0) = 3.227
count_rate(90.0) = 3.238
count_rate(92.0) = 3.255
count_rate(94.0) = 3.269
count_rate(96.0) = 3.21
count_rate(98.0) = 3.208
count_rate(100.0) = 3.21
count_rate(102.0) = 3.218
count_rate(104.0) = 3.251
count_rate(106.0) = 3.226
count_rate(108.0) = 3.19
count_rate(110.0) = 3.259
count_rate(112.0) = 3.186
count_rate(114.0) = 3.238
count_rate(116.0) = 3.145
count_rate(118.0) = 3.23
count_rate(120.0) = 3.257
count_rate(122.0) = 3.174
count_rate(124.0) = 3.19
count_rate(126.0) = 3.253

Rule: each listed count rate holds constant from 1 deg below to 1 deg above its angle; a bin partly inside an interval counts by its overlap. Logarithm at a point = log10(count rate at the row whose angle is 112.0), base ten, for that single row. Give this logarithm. 0.503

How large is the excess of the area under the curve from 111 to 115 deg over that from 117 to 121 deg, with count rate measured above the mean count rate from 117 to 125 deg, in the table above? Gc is -0.126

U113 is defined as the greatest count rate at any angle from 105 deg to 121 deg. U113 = 3.259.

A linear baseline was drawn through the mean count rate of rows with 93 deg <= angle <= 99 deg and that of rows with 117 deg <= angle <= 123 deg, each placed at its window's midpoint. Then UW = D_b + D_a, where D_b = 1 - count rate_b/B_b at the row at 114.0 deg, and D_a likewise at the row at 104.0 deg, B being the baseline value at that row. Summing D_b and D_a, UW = -0.013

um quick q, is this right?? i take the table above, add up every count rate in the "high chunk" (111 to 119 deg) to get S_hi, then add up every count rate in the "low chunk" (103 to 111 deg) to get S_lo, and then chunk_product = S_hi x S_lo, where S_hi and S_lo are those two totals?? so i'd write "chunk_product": 165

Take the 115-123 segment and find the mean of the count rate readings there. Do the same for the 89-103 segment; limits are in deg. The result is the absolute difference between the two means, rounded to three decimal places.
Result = 0.028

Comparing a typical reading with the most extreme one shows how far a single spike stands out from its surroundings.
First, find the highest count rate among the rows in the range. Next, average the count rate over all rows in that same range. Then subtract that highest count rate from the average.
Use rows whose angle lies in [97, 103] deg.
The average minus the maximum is -0.006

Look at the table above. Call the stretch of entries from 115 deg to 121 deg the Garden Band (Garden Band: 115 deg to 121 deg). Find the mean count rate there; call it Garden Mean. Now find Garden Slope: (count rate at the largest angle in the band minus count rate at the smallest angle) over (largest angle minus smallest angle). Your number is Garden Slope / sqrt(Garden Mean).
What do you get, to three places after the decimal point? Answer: 0.016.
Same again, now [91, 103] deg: -0.002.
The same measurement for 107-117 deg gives -0.003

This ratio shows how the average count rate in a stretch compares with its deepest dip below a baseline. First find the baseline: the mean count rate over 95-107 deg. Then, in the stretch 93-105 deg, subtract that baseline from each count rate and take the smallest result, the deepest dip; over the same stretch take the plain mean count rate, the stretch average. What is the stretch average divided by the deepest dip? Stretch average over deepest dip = -258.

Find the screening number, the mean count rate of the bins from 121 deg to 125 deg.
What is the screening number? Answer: 3.18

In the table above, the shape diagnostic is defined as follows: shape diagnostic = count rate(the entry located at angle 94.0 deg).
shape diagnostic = 3.269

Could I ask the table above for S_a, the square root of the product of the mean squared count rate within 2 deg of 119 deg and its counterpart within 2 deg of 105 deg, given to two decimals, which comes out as 10.50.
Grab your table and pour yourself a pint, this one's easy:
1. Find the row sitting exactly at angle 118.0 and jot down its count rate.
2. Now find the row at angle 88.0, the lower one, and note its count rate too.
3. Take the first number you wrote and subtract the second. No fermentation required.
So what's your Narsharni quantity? 0.00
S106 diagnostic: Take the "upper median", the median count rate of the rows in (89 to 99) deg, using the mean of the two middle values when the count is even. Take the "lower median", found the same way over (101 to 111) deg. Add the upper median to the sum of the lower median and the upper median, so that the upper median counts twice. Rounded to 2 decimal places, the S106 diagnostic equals 9.70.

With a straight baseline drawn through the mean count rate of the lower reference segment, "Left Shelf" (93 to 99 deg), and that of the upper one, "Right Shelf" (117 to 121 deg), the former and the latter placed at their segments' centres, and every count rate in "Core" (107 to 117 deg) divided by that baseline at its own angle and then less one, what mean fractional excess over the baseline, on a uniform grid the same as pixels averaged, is -0.0110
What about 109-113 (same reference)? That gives -0.0049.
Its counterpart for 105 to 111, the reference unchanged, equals -0.0036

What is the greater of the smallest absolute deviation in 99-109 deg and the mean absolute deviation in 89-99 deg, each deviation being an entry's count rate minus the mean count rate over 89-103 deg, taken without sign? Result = 0.023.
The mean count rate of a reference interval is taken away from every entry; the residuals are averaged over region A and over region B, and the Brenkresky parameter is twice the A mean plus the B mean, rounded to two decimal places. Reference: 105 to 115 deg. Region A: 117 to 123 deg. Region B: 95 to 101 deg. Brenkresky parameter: -0.01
